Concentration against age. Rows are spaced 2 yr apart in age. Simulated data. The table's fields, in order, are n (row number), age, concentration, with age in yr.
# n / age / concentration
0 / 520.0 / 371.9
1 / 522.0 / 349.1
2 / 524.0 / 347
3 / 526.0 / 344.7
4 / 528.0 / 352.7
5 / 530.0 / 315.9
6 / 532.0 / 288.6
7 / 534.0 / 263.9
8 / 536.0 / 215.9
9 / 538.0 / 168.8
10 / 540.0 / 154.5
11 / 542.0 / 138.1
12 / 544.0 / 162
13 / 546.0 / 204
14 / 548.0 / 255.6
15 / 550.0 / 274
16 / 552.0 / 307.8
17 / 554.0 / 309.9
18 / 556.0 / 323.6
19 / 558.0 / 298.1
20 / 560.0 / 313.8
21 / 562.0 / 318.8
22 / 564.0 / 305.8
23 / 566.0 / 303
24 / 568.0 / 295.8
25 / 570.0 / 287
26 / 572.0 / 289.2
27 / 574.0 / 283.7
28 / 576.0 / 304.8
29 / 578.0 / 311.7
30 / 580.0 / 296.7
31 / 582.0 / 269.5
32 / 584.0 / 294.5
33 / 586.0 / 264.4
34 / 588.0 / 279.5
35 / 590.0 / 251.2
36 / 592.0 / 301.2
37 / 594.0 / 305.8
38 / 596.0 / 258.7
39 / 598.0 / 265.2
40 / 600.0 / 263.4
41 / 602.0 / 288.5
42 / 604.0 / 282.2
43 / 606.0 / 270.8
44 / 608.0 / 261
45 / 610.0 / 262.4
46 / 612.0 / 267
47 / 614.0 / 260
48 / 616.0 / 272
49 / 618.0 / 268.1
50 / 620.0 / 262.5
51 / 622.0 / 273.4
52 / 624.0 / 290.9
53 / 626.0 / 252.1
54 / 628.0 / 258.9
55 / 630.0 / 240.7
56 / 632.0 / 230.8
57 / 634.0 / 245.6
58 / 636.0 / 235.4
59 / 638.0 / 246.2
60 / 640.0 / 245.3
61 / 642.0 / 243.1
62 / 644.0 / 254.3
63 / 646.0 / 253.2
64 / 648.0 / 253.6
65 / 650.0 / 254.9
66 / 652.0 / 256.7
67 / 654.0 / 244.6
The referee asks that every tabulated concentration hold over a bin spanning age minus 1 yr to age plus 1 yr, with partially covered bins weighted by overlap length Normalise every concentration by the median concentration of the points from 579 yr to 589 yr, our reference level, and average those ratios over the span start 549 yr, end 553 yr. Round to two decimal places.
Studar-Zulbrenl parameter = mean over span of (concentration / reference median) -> 1.04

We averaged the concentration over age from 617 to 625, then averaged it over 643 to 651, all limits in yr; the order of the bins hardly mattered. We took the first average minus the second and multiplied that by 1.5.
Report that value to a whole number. 30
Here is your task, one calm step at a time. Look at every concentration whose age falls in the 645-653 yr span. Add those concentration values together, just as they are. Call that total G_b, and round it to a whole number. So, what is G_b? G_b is 1018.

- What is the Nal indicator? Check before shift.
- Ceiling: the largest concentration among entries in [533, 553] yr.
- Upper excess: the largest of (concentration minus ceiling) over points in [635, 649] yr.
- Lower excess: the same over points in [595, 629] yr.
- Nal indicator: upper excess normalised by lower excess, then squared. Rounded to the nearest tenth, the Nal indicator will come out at 10.0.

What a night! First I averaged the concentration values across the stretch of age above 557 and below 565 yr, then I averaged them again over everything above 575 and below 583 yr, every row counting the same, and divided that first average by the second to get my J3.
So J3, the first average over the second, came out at 1.05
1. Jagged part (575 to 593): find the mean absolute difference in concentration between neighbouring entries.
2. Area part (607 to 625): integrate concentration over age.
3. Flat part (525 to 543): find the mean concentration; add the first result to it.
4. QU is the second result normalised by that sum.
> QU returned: 17.6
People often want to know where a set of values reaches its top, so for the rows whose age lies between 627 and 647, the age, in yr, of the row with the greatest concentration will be 628.0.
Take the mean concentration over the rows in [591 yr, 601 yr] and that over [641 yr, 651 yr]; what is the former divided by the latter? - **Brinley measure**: 1.11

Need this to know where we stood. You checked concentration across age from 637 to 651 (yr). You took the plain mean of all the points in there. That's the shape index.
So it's 250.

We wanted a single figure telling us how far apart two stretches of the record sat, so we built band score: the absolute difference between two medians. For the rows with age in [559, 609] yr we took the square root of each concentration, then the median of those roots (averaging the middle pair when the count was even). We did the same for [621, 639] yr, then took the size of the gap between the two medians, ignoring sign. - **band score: 1.3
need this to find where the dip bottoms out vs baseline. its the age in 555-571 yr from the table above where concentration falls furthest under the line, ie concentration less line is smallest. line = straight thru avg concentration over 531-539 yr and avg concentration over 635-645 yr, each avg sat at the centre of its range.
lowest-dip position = 570.0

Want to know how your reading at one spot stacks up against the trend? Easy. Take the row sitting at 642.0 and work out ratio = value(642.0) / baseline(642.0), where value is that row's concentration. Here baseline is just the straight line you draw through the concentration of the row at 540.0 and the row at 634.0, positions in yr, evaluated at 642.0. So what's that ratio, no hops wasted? 0.96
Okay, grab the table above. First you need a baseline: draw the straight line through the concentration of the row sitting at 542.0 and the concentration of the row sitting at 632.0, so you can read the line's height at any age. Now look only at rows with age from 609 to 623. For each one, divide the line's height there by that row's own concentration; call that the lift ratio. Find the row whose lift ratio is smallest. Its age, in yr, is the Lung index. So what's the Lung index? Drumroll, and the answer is 612.0 yr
